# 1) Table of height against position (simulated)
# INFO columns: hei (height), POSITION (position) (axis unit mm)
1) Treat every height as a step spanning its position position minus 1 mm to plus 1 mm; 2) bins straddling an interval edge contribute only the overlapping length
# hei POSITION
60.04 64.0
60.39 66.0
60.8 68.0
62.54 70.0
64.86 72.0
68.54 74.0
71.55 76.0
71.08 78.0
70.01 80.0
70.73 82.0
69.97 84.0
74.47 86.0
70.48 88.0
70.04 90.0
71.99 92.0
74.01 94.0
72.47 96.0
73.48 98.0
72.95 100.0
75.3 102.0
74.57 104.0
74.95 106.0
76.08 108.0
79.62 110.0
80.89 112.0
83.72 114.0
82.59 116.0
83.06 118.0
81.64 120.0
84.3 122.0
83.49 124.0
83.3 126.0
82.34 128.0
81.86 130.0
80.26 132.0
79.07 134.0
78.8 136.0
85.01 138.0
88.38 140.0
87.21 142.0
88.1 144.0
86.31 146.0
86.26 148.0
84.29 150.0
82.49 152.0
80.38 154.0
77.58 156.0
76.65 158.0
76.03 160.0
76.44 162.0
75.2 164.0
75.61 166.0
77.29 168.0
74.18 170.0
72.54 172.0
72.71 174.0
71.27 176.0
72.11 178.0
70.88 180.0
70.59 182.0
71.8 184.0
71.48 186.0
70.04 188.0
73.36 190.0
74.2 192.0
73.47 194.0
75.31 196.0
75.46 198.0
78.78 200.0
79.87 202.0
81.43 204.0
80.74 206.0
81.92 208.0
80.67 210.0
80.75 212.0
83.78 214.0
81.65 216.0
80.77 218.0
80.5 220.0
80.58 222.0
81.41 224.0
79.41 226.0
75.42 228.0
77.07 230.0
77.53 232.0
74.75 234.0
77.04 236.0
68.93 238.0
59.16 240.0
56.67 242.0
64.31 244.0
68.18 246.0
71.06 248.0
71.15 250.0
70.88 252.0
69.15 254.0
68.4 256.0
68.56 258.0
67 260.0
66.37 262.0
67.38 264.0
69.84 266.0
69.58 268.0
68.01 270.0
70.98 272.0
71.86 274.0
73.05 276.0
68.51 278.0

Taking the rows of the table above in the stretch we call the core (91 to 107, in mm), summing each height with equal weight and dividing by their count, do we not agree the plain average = 74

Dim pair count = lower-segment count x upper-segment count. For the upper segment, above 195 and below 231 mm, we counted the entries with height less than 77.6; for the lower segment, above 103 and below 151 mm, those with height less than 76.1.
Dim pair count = 12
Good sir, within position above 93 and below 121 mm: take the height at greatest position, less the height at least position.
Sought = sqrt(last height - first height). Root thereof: 2.8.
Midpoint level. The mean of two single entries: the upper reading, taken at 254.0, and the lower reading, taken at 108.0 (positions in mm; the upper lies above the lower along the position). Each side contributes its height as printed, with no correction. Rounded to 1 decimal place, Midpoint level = 72.6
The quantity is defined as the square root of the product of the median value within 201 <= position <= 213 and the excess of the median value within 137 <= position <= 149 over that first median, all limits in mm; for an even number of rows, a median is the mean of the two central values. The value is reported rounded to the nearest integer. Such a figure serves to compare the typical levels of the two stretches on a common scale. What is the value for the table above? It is 22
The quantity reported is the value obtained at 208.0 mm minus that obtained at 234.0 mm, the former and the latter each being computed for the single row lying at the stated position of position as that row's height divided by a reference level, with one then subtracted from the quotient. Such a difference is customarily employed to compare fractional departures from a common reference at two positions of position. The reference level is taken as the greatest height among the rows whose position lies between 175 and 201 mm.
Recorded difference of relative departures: 0.09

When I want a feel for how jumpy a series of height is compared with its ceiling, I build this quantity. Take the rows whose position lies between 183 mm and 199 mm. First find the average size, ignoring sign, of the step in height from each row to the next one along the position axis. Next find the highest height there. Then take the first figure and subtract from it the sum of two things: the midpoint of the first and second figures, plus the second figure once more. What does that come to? -113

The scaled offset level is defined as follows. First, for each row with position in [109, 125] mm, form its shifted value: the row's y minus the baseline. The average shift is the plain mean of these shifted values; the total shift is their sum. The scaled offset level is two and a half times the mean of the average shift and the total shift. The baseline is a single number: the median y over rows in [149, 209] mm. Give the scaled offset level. 79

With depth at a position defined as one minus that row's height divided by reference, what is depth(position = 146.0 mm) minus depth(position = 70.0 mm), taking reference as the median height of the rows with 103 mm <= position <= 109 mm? -0.32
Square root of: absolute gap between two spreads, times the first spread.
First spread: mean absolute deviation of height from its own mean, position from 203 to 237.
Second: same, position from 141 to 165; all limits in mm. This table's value 2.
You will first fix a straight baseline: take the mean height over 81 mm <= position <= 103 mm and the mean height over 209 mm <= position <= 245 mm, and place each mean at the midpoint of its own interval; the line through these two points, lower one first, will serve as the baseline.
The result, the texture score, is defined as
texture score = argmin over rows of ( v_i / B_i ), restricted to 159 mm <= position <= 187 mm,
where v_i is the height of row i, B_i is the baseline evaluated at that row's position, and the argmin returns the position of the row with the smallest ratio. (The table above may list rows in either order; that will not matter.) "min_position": 182.0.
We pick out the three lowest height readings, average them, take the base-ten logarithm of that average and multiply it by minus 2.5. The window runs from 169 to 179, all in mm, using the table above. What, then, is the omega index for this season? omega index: -4.64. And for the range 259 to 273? -4.56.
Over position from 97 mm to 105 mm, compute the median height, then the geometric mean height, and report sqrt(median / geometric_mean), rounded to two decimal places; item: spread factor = 1.00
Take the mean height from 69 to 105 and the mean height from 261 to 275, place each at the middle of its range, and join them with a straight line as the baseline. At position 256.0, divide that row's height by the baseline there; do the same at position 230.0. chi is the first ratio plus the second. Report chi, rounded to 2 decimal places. 2.10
